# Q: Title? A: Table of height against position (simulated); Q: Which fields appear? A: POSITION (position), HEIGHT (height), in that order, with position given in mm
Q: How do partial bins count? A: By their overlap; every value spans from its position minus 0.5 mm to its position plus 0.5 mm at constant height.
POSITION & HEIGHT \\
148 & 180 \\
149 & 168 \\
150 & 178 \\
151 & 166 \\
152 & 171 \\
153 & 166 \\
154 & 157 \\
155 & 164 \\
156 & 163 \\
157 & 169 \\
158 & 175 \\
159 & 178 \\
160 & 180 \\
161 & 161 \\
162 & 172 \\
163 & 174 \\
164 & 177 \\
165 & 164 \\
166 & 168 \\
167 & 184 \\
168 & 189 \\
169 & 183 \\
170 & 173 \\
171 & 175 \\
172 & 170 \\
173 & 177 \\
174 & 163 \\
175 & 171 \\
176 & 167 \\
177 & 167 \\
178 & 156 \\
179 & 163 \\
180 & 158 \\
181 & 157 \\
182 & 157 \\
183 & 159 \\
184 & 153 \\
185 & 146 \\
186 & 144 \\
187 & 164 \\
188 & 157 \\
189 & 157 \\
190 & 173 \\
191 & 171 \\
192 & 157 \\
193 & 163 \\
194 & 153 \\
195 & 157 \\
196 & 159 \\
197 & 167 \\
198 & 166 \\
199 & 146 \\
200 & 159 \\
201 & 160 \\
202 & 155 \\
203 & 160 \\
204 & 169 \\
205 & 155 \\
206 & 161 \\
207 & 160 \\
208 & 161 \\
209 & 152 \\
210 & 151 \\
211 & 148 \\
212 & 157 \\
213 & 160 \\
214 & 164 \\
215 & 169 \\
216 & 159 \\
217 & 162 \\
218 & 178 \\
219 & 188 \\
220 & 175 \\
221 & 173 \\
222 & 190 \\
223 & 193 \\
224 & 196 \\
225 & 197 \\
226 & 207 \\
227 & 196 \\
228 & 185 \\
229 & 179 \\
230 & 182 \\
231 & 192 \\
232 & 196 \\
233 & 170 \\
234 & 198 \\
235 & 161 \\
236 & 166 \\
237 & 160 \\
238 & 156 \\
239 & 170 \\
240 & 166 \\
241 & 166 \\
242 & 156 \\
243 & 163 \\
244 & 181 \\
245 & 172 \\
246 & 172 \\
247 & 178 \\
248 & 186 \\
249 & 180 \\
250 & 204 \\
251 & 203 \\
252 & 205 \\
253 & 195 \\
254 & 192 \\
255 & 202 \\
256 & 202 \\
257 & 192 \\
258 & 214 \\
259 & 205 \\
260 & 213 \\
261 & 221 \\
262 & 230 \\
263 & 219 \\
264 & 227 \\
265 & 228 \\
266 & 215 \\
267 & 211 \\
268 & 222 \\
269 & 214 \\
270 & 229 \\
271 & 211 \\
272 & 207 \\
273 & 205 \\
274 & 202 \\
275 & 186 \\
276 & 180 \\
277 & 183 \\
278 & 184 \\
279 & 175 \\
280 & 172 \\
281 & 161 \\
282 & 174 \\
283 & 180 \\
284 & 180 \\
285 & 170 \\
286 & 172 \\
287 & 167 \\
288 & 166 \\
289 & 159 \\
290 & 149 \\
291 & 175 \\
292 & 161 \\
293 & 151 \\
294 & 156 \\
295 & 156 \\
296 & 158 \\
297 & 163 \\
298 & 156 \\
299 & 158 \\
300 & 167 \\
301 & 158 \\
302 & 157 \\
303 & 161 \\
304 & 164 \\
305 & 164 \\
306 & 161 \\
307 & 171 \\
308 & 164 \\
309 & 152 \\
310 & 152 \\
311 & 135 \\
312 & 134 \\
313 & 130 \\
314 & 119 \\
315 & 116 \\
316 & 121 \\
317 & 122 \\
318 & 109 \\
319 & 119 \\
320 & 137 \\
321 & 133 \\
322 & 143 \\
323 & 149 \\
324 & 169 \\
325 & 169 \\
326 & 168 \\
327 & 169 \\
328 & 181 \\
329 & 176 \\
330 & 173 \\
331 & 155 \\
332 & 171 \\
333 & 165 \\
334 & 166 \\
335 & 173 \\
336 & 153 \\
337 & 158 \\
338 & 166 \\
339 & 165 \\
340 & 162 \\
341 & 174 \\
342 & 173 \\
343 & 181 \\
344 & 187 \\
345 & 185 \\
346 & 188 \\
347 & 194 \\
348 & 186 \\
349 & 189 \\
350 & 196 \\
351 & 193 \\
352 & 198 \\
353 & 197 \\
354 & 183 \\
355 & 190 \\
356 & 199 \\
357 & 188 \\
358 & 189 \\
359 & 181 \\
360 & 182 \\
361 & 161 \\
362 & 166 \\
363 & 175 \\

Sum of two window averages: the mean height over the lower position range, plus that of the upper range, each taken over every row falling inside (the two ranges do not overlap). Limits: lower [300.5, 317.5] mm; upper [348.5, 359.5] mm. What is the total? 337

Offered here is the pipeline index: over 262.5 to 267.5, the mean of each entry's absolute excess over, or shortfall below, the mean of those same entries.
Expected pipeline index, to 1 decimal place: 6.0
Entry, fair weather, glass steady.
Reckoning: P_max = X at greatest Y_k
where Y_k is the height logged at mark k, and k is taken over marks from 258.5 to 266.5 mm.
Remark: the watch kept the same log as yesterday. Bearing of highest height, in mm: 262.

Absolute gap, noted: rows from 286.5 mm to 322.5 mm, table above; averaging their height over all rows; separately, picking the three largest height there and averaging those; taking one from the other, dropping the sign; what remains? 22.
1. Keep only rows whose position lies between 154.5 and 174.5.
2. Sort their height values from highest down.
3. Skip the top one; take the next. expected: 184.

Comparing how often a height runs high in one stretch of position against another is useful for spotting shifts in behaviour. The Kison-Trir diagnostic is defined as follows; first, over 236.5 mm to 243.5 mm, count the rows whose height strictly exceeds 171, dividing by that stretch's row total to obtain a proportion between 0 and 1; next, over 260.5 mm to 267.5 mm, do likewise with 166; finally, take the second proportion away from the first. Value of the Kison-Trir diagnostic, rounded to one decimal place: -1.0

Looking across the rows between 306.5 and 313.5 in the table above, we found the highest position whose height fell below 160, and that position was 313 mm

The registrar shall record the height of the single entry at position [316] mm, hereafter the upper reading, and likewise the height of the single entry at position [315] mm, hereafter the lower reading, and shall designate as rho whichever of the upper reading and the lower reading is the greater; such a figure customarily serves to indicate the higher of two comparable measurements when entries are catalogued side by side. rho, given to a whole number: 121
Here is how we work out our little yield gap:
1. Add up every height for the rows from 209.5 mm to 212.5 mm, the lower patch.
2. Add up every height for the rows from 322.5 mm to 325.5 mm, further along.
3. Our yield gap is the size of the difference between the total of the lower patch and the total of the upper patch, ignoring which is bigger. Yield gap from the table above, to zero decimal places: 31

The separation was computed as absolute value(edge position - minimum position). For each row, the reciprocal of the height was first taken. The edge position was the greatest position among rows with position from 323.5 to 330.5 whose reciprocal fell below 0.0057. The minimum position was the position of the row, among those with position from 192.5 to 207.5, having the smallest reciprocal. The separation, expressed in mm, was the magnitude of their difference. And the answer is 125 mm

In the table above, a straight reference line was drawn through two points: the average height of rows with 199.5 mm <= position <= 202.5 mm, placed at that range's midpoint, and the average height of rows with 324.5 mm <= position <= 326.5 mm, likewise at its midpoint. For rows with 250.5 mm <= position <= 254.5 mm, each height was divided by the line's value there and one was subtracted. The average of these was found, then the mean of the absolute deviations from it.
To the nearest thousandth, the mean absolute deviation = 0.033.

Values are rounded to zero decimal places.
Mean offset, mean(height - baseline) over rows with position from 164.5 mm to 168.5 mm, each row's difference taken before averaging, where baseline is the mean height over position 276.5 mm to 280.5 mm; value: -2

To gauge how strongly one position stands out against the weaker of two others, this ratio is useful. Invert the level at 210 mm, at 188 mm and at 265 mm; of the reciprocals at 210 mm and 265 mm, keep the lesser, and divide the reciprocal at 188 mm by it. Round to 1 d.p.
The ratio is 1.5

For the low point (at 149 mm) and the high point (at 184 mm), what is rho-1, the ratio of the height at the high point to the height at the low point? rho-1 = 0.91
